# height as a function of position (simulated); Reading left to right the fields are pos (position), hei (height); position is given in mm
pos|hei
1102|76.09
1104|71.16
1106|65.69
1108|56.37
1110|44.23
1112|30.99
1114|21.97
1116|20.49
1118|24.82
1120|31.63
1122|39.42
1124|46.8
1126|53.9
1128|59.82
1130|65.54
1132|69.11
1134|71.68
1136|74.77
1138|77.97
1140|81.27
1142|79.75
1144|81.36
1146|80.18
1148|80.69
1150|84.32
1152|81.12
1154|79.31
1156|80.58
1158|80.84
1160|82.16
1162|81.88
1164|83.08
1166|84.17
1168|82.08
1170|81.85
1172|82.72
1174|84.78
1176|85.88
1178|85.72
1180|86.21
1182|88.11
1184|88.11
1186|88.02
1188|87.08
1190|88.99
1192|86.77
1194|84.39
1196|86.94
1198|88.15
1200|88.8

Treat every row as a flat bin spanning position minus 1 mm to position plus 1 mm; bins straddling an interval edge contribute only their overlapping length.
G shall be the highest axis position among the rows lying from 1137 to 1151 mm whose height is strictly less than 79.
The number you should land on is 1138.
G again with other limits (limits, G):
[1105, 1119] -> 1118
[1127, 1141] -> 1138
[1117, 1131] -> 1130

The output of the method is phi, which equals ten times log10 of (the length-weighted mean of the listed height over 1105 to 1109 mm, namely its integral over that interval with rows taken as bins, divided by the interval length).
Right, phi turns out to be 17.9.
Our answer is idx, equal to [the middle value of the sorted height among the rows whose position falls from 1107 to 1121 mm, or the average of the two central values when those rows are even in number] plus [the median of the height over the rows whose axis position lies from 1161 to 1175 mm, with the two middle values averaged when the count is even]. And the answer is 114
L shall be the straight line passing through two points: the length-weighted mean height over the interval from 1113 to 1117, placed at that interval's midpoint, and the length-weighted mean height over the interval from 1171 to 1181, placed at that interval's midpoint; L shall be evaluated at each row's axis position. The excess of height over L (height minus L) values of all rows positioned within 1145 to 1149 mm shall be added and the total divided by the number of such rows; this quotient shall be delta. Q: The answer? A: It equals 26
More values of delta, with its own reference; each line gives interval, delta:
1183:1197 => -13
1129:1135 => 30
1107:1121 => 13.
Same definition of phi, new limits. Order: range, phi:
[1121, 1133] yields 17.5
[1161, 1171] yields 19.2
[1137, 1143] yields 19.0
